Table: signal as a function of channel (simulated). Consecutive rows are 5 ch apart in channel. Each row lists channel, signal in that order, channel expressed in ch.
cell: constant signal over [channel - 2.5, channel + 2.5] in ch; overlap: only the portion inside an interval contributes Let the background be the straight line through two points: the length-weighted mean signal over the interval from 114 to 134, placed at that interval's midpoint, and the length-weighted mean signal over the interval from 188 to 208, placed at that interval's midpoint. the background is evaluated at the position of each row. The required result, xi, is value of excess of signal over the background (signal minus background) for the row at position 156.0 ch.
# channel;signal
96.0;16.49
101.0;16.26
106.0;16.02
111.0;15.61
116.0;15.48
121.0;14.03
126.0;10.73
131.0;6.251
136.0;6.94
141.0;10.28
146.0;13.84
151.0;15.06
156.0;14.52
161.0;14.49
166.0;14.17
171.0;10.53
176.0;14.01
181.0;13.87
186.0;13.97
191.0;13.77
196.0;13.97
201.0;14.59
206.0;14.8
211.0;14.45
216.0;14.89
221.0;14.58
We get 1.9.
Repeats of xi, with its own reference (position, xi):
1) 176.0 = 0.6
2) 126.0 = -0.8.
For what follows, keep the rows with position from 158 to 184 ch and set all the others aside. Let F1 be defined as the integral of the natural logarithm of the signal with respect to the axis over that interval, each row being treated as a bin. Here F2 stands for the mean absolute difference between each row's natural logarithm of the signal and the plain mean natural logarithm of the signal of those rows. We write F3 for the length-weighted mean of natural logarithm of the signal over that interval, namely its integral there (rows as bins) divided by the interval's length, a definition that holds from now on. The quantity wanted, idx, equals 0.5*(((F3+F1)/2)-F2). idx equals 17.5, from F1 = 67.4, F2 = 0.09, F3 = 2.59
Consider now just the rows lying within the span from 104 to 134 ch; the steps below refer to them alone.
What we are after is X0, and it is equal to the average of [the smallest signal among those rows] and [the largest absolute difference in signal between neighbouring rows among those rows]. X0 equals 5.4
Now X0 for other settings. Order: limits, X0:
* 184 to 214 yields 7.2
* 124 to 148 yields 5.4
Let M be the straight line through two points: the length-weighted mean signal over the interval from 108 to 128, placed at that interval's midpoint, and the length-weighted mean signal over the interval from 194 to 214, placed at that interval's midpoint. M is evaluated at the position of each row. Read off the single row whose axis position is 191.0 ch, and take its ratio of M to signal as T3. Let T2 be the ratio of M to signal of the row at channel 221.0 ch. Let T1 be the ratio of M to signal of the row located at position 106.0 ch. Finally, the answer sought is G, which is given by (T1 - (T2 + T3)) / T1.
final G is -1.33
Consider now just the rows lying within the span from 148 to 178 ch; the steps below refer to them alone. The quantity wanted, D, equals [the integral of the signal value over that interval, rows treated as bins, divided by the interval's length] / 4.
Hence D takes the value 3.45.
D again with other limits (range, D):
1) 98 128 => 3.70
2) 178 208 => 3.54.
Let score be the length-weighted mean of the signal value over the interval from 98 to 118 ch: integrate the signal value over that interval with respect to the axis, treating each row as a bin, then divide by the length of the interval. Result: 15.9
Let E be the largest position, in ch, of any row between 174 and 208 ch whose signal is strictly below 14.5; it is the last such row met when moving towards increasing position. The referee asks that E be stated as 196.0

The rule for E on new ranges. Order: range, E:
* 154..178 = 176.0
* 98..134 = 131.0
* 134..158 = 146.0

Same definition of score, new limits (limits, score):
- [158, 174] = 13.1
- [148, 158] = 14.8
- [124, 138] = 7.9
